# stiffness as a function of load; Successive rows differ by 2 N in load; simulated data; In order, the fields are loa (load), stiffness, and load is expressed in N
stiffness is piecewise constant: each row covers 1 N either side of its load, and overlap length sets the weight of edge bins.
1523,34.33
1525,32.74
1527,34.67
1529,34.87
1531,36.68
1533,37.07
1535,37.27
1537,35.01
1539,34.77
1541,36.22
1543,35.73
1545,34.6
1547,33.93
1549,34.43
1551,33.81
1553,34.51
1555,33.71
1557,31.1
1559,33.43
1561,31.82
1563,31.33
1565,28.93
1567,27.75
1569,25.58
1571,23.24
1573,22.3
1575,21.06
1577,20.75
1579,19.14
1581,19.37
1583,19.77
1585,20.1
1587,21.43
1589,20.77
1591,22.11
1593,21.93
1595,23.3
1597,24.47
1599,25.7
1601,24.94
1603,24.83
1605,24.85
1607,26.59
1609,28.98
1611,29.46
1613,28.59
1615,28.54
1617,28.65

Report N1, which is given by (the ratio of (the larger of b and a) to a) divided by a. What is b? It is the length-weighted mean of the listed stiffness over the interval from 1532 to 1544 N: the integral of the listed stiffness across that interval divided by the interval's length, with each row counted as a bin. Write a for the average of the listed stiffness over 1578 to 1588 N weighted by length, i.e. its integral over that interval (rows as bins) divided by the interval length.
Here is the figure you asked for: 0.090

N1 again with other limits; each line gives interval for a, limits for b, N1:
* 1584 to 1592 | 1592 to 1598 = 0.052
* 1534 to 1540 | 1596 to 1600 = 0.028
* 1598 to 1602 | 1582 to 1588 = 0.039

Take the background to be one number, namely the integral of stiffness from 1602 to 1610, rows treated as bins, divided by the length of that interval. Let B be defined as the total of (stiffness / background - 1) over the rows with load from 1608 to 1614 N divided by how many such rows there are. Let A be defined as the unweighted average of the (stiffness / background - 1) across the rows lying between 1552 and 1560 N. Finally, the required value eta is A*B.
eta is 0.03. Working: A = 0.26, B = 0.10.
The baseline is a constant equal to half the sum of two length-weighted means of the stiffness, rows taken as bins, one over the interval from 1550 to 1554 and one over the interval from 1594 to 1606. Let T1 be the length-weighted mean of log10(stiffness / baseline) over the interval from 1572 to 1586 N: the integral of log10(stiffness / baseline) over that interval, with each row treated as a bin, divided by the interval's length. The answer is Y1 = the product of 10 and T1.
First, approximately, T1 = -0.16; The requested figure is -1.6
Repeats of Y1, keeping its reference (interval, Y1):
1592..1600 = -0.9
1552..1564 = 0.4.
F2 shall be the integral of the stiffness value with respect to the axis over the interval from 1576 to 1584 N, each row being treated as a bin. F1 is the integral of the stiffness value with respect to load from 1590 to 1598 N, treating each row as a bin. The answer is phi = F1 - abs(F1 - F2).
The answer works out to 158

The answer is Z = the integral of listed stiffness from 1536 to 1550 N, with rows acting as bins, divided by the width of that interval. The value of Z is 35.0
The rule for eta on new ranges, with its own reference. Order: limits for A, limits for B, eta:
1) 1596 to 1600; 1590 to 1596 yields 0.01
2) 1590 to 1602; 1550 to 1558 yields -0.03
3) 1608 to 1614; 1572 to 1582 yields -0.02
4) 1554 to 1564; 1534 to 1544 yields 0.08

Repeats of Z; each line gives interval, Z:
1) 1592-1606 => 24.3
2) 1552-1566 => 32.1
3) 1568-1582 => 21.6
